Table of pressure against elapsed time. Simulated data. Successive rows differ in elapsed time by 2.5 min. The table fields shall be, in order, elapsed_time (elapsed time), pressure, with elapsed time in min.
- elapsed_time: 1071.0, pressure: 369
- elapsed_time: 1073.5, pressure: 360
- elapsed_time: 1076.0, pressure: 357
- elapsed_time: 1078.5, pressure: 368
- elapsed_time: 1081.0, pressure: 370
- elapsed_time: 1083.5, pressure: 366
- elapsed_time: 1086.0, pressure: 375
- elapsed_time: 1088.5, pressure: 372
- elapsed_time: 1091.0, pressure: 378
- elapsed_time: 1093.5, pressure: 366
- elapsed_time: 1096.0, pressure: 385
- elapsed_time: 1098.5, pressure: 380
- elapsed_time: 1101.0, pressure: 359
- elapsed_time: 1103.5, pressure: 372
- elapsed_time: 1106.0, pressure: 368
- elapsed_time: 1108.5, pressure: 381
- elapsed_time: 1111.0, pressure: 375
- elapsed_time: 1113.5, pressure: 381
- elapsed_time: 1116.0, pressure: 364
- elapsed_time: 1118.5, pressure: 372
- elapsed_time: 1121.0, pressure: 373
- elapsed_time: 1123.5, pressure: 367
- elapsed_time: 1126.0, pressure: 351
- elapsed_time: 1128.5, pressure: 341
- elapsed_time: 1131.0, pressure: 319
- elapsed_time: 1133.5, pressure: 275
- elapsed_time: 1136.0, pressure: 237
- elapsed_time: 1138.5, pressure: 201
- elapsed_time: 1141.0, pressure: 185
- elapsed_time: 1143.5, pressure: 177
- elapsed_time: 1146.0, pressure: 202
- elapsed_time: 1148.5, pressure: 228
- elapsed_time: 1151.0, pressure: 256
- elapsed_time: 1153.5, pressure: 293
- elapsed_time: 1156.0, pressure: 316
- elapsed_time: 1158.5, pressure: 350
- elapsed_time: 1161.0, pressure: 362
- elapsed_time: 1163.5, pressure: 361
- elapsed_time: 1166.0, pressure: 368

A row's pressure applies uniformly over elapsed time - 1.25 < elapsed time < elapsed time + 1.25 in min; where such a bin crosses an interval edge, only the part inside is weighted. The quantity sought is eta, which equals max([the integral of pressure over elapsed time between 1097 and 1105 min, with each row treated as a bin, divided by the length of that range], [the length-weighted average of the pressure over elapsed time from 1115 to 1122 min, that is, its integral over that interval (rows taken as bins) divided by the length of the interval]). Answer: 371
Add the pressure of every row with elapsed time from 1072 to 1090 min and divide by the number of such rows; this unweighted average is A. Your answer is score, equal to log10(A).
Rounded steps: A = 367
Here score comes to 2.56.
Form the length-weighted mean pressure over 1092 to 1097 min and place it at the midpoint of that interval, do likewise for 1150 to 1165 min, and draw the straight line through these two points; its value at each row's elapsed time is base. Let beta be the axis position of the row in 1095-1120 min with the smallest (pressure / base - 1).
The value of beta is 1101.0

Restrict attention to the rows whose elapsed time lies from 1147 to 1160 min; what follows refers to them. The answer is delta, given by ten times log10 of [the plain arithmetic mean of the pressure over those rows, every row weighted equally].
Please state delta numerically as 24.6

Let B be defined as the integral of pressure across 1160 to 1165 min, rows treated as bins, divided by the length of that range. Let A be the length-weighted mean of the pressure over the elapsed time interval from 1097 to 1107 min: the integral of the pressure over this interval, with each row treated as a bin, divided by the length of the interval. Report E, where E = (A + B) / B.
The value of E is 2.0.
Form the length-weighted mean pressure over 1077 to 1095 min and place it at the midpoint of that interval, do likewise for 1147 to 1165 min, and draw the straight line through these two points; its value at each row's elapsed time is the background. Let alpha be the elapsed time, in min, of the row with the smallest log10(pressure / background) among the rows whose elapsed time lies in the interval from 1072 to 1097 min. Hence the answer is 1076.0 min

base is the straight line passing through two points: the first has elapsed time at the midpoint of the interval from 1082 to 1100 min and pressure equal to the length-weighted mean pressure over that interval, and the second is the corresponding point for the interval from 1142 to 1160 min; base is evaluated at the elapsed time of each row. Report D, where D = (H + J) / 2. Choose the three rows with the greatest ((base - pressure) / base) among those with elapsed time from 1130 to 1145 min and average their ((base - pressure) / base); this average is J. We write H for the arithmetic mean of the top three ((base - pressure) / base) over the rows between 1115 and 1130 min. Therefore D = 0.10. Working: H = -0.13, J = 0.33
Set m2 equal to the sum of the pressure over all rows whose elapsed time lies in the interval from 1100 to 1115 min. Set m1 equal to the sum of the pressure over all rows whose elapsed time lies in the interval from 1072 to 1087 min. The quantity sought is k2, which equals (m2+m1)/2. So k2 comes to 2216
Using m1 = 2196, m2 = 2236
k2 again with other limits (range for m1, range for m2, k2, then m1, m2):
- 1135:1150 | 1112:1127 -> 1719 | 1230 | 2208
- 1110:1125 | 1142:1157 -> 1852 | 2232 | 1472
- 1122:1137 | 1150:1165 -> 1914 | 1890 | 1938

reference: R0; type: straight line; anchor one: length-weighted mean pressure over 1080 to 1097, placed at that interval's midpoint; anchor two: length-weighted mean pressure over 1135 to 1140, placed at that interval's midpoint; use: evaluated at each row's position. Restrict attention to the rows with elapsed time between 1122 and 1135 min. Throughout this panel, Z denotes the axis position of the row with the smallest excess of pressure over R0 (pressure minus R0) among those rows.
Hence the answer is 1133.5 min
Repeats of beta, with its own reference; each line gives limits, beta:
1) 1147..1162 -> 1148.5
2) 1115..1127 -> 1126.0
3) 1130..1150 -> 1143.5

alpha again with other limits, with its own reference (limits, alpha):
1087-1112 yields 1101.0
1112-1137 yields 1136.0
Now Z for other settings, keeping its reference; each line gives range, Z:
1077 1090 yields 1078.5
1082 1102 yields 1083.5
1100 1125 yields 1101.0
